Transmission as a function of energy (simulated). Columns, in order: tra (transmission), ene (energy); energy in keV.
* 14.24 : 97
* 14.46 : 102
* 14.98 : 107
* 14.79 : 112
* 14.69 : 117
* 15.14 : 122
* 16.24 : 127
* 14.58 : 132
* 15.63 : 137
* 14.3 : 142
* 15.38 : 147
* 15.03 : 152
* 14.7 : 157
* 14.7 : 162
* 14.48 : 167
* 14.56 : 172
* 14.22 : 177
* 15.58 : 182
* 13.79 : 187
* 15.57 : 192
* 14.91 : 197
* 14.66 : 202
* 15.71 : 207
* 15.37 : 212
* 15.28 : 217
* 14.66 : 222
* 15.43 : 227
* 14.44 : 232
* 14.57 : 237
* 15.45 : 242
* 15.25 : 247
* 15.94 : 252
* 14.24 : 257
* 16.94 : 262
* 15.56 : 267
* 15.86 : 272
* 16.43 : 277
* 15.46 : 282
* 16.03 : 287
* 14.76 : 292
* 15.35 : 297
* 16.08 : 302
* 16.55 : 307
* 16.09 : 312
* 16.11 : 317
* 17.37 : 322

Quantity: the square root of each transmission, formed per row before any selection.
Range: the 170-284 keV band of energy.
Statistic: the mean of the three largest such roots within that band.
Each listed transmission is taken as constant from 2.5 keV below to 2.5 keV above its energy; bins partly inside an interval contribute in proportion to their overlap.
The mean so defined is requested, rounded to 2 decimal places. 4.05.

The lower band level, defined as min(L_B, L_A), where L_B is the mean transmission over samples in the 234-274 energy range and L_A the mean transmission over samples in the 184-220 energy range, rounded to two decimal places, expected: 15.04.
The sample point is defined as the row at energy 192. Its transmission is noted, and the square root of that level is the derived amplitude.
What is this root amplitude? 3.95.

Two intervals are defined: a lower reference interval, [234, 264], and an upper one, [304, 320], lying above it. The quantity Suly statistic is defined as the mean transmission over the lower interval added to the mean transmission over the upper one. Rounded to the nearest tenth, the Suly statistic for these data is 31.6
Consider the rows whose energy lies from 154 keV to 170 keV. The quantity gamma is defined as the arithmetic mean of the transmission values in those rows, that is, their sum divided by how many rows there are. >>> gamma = 14.6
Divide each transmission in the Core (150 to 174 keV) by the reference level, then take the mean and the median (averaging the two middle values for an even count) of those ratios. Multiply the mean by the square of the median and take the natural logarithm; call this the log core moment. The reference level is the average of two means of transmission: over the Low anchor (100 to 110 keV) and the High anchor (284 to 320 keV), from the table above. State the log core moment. -0.12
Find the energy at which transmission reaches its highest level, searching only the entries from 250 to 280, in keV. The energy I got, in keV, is 262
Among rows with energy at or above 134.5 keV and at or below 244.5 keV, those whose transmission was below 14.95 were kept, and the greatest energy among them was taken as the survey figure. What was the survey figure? 237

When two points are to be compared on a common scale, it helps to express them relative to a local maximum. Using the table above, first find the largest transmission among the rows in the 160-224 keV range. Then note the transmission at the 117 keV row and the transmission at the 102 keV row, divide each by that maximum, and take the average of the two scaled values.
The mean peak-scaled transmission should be 0.93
